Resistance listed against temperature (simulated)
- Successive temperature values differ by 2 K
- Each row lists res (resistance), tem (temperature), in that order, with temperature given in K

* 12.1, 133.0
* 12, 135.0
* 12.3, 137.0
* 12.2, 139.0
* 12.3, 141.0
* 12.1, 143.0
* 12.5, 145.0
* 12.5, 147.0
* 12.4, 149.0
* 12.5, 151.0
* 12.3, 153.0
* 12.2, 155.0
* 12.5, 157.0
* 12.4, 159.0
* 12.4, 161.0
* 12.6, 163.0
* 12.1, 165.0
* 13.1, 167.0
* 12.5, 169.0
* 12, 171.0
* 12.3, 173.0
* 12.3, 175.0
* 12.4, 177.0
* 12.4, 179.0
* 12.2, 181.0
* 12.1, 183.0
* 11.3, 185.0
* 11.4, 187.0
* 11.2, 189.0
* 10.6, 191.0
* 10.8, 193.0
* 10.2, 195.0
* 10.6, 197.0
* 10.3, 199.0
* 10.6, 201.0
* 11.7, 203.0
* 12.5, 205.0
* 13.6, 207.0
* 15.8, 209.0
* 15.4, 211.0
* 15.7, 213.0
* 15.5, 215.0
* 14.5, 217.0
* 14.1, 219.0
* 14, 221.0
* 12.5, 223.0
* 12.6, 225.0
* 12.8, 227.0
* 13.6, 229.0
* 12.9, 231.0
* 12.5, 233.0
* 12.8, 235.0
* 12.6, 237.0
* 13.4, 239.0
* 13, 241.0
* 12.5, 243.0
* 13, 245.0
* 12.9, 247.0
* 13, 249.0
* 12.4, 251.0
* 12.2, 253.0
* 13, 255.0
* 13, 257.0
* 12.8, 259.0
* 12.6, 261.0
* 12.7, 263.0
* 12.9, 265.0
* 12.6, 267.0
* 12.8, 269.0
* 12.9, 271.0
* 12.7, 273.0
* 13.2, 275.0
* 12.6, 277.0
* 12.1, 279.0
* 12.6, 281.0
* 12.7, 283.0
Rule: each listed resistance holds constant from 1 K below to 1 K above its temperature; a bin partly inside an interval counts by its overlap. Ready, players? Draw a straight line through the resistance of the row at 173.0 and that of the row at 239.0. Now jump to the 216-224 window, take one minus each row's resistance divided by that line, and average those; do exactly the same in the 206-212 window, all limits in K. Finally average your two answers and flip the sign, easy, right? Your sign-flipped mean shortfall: 0.11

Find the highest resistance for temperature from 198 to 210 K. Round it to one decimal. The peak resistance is 15.8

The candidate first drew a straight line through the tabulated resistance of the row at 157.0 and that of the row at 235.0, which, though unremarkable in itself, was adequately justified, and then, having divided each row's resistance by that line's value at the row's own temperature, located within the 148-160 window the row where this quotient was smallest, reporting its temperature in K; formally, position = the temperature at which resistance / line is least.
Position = 155.0 K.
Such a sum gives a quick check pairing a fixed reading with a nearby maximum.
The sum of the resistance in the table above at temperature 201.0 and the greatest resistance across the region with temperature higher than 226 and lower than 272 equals 24.2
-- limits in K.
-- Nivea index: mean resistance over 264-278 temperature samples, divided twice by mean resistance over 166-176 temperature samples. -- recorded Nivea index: 0.083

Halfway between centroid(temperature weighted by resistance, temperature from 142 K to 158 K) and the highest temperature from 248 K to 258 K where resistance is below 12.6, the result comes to 201.5 K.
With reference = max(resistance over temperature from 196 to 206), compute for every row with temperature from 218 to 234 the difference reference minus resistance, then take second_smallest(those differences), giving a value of -1.5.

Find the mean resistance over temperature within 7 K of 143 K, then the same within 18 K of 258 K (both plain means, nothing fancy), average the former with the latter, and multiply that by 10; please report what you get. 126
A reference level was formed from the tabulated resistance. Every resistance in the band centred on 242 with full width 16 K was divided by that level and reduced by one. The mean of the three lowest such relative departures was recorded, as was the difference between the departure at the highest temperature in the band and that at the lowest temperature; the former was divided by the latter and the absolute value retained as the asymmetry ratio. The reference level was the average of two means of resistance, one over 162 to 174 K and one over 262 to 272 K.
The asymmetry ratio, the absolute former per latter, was 0.13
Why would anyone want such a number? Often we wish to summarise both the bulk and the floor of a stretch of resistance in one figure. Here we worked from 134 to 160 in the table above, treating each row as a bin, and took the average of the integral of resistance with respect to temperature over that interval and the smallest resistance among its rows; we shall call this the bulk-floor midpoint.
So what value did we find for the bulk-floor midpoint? 166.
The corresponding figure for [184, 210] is 156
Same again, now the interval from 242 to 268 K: 172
